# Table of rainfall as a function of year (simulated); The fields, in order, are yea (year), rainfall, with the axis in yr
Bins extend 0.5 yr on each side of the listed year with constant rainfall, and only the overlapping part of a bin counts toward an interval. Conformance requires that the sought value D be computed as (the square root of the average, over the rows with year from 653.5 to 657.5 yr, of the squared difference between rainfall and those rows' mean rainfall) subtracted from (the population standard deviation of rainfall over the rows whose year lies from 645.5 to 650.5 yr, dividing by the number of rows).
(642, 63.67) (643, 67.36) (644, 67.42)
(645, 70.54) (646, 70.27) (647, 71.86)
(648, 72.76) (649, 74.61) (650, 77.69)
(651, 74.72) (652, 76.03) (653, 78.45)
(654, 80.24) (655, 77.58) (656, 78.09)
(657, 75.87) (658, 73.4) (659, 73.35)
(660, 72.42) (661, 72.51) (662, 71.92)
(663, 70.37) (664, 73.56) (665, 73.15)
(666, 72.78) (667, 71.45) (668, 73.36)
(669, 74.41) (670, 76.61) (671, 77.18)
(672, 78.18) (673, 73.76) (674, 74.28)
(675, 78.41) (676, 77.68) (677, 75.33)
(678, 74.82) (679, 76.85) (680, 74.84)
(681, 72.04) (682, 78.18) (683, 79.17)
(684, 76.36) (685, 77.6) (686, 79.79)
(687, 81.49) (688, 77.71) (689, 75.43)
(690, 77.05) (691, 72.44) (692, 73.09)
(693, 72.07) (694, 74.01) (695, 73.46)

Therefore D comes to 0.99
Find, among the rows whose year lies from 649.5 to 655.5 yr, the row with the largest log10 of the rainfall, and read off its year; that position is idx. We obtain 654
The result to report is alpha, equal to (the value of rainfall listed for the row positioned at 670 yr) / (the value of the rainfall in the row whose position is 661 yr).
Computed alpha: 1.06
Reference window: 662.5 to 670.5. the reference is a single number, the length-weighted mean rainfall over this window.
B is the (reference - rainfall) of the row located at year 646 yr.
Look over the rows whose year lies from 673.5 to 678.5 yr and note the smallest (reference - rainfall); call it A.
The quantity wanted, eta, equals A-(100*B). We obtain -299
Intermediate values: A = -5.2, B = 2.9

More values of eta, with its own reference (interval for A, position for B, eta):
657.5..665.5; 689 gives 222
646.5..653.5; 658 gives 14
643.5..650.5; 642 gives -959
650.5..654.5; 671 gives 390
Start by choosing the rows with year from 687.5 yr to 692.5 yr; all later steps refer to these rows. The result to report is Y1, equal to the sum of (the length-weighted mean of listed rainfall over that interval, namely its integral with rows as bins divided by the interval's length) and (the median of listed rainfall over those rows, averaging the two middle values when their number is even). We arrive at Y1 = 151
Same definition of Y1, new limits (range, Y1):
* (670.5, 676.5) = 154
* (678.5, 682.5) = 151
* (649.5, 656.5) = 155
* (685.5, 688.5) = 159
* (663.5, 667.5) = 146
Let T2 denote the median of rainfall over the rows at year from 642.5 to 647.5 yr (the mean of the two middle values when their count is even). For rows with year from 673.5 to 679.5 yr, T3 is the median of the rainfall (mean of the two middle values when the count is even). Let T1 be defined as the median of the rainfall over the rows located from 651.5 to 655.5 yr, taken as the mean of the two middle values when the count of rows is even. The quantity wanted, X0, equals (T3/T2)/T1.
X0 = 0.0139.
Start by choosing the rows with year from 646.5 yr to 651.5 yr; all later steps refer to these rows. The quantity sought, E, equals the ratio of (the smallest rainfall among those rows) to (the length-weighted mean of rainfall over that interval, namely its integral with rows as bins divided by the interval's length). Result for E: 0.967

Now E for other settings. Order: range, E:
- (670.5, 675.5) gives 0.966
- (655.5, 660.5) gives 0.970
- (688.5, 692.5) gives 0.972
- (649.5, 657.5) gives 0.966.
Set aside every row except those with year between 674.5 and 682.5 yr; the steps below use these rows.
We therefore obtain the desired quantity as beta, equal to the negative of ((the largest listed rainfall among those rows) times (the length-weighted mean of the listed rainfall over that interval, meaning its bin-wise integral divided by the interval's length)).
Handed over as -5961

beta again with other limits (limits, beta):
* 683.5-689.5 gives -6361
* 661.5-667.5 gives -5311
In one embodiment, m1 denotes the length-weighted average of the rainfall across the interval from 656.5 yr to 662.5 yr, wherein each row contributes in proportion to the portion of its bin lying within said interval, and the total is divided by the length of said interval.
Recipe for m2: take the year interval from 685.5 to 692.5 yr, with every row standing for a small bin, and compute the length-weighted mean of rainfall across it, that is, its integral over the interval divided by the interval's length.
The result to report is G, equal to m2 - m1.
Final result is 3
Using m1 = 73.2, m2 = 77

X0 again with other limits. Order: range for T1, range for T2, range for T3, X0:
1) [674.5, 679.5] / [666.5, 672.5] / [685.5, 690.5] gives 0.0134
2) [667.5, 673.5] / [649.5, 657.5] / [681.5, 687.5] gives 0.0134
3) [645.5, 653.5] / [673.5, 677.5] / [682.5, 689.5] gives 0.0136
